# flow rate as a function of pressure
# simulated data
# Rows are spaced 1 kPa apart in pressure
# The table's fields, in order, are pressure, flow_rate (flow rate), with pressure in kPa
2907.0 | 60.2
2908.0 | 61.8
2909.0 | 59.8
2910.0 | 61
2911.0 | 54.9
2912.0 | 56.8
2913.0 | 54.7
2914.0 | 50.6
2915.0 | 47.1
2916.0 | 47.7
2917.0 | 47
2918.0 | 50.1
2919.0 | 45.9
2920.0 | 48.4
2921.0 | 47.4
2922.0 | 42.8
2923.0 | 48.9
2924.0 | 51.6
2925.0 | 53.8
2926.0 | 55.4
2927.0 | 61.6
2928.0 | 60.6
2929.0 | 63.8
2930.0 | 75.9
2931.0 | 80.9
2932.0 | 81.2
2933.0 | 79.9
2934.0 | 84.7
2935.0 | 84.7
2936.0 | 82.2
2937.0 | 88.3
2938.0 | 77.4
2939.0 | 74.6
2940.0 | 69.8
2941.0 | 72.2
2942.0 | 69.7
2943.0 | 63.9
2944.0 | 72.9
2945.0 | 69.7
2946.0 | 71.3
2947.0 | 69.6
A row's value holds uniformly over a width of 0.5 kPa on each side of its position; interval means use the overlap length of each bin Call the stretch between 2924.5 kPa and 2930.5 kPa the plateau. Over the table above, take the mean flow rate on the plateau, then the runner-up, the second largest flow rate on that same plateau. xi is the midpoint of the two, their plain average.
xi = 63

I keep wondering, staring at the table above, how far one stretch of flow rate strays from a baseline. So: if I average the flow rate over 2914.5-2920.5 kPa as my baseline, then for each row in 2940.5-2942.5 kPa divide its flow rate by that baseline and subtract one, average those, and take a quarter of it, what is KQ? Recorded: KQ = 0.12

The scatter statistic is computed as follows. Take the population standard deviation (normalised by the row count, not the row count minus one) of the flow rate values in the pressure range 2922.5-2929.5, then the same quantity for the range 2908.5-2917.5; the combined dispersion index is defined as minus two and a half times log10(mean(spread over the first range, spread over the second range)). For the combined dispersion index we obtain -1.78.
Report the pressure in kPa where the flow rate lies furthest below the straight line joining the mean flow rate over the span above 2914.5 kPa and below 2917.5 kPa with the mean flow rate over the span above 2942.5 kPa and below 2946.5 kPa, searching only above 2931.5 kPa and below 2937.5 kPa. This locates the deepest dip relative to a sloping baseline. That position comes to 2936.0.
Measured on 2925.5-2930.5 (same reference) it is 2926.0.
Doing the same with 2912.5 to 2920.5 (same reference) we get 2919.0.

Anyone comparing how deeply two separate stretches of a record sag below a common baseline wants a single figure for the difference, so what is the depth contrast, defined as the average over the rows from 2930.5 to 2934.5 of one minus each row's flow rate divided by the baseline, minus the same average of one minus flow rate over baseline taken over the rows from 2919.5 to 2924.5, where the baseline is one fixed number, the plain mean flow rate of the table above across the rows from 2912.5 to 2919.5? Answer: -0.7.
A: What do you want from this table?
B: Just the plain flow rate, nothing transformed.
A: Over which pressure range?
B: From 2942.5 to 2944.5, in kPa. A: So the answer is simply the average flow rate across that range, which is 68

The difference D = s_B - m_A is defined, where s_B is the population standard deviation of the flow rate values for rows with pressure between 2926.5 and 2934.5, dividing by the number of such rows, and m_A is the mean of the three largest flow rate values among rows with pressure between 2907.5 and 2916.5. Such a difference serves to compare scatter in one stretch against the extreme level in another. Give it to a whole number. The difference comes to -52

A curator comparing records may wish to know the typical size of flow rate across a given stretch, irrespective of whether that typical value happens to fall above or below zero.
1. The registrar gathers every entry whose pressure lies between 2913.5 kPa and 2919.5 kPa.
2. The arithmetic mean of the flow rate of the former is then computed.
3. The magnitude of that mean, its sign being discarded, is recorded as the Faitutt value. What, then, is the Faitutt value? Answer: 48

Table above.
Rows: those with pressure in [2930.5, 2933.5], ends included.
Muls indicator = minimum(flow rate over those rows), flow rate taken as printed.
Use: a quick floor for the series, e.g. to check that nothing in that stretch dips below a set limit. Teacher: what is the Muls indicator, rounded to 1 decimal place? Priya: 79.9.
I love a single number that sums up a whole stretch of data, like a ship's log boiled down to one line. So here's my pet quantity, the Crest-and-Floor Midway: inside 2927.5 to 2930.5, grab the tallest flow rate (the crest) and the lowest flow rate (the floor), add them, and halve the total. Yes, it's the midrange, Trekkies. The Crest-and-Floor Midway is 68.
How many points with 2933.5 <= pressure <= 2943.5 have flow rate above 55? 10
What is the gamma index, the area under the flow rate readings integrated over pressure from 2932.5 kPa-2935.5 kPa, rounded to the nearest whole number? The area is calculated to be 249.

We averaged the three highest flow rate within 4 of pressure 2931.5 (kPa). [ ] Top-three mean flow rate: 84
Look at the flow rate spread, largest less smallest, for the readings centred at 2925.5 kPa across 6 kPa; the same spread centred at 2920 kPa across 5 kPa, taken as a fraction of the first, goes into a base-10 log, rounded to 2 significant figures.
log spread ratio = -0.24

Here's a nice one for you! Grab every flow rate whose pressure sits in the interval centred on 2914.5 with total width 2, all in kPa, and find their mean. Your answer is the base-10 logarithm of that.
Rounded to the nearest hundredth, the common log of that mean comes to 1.69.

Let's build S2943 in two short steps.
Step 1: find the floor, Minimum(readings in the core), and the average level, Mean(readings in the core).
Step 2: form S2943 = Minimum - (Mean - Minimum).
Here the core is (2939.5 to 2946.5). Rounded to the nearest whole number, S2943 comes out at 58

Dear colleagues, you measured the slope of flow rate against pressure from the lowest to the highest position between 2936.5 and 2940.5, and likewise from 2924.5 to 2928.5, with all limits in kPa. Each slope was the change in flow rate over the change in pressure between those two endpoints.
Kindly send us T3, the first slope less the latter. -8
